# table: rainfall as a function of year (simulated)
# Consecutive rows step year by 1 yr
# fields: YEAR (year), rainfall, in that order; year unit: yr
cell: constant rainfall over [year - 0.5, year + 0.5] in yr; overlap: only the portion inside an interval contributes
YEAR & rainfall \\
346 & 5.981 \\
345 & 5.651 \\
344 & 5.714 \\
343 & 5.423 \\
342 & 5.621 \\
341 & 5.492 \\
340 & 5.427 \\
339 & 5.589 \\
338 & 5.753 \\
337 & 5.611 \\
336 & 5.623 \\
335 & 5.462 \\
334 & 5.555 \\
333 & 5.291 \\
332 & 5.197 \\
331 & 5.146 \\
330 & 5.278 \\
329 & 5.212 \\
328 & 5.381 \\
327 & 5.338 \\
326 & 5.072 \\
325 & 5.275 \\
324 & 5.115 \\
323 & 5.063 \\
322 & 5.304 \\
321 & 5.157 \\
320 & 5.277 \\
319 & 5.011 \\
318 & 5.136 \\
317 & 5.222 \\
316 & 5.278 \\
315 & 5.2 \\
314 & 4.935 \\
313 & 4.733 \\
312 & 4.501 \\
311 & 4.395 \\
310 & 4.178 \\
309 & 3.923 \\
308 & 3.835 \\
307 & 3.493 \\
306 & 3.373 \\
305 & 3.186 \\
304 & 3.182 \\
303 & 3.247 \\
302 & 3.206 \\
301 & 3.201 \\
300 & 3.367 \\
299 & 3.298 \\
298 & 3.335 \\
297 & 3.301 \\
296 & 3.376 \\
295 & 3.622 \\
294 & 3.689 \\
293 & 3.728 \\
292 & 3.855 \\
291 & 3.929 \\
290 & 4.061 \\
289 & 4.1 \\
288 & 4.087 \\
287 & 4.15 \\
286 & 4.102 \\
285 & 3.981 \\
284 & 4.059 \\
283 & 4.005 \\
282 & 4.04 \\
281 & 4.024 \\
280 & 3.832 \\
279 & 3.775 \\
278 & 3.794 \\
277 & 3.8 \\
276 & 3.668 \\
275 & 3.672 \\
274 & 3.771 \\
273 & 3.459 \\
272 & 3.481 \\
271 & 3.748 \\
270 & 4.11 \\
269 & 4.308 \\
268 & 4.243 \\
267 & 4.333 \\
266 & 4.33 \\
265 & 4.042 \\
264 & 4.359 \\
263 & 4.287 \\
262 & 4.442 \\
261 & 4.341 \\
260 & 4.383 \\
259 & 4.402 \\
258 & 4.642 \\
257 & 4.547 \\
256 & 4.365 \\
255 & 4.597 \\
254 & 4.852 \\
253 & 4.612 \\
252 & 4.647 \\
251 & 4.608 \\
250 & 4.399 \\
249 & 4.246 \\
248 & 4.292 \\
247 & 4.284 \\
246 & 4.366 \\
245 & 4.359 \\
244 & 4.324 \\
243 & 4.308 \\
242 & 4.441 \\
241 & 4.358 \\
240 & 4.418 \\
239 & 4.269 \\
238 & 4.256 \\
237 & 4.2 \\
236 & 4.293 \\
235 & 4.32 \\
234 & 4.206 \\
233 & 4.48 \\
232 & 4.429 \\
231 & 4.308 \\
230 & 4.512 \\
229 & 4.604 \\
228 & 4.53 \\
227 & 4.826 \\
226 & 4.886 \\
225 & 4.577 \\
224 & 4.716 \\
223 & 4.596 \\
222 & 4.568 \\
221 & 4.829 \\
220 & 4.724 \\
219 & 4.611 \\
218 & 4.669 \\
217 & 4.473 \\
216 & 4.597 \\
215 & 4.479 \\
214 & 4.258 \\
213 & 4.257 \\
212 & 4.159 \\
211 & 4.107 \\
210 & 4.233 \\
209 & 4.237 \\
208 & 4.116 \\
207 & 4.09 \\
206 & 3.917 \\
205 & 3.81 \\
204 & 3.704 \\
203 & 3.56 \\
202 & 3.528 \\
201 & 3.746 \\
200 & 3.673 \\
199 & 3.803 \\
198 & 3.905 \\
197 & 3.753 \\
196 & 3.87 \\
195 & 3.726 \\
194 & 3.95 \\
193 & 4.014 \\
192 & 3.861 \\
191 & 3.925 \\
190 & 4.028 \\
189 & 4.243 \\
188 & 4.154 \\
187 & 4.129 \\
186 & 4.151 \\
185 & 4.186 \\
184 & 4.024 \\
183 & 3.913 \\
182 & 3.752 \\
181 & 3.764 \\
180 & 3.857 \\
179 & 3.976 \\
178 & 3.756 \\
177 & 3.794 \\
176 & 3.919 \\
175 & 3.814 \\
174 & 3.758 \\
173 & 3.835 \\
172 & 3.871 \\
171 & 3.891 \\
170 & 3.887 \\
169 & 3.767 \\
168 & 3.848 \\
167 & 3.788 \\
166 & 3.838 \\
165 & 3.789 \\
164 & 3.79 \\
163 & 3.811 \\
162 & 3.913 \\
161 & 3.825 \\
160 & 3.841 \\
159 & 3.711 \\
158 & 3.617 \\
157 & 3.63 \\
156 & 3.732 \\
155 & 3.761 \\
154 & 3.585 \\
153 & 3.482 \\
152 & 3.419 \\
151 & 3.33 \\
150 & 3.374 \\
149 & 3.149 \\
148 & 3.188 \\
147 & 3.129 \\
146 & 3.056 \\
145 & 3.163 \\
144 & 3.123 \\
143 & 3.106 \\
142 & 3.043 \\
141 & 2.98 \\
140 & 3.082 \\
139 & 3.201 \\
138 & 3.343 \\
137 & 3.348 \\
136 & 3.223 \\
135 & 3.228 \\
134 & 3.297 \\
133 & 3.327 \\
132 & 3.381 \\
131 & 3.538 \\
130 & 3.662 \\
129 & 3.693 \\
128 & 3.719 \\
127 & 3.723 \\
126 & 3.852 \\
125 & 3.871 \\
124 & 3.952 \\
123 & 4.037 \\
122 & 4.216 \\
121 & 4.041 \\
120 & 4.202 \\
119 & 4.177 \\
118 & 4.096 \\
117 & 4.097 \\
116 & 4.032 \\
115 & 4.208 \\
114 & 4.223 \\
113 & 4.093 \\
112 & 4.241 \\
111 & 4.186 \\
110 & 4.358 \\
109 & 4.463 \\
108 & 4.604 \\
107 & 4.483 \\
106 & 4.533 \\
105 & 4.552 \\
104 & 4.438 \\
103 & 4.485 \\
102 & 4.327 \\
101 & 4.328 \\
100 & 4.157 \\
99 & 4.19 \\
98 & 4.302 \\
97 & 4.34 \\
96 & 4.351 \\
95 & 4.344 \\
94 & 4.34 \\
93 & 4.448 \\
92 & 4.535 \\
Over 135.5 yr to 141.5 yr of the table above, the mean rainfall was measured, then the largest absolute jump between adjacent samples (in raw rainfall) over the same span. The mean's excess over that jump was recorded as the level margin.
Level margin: 3.1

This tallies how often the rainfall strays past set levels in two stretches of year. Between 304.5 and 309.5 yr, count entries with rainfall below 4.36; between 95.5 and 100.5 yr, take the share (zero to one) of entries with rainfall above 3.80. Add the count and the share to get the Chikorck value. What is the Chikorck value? 6.0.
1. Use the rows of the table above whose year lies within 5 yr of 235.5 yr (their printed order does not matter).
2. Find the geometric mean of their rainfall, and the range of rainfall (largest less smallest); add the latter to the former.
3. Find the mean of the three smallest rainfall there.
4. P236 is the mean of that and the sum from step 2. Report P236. 4.4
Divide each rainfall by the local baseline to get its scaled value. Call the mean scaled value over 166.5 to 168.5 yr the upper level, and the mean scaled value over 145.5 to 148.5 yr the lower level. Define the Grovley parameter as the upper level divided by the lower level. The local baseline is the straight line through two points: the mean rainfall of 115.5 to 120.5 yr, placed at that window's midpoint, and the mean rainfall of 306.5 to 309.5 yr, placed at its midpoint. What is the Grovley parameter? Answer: 1.23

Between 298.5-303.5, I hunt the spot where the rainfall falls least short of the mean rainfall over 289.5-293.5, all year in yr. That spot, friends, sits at 300 yr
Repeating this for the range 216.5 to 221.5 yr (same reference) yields 221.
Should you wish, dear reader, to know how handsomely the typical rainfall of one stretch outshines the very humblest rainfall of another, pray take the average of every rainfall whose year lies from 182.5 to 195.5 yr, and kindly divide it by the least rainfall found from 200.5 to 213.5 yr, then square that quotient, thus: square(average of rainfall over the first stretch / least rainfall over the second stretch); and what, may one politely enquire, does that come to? 1.3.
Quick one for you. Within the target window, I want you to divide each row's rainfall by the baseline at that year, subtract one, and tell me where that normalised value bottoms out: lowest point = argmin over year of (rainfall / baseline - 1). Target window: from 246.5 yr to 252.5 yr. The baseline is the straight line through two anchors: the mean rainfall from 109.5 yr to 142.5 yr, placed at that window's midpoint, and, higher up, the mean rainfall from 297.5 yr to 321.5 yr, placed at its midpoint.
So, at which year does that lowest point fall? 249 yr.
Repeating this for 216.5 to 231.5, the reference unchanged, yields 231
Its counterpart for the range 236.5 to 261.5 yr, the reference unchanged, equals 237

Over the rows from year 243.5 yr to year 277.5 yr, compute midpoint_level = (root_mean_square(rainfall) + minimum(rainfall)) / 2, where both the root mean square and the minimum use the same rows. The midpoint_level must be 3.9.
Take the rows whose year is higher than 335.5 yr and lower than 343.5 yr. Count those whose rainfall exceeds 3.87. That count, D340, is 8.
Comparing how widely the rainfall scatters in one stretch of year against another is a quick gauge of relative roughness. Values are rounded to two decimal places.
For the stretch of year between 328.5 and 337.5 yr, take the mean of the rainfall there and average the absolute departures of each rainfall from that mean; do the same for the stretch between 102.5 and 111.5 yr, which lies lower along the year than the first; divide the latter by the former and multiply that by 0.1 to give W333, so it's 0.05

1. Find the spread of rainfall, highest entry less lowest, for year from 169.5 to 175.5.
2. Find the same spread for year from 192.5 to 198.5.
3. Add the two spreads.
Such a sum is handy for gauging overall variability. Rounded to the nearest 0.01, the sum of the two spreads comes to 0.42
